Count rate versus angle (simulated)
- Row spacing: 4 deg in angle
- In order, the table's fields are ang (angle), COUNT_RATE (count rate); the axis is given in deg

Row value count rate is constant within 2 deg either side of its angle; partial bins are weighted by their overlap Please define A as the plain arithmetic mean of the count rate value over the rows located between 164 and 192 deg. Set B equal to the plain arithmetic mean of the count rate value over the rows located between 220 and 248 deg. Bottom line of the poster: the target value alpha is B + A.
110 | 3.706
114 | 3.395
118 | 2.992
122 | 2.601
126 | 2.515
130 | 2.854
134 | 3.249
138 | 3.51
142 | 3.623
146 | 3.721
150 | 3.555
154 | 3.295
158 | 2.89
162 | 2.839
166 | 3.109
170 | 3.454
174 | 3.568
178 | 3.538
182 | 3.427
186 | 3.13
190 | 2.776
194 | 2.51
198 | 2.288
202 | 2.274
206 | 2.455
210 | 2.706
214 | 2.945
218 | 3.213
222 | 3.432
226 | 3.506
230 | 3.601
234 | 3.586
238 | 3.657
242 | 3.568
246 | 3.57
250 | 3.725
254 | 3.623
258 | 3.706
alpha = 6.8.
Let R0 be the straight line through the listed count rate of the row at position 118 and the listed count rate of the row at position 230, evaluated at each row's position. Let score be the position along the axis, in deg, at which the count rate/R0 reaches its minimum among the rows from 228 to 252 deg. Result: 246 deg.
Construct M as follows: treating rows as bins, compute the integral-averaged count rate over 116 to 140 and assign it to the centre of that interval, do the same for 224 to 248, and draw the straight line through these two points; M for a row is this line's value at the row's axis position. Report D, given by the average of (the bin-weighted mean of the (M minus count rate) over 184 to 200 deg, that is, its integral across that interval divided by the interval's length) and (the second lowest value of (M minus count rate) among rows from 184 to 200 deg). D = 0.6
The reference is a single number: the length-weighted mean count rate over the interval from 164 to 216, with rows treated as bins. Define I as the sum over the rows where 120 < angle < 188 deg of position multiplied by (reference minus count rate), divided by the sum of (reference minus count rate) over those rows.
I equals 163.8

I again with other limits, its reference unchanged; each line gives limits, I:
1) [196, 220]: 200.1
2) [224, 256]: 240.5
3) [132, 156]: 144.3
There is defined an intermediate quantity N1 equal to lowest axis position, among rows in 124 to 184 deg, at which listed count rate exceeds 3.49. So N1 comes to 138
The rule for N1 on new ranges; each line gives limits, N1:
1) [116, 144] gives 138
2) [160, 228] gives 174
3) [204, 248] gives 226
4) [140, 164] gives 142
